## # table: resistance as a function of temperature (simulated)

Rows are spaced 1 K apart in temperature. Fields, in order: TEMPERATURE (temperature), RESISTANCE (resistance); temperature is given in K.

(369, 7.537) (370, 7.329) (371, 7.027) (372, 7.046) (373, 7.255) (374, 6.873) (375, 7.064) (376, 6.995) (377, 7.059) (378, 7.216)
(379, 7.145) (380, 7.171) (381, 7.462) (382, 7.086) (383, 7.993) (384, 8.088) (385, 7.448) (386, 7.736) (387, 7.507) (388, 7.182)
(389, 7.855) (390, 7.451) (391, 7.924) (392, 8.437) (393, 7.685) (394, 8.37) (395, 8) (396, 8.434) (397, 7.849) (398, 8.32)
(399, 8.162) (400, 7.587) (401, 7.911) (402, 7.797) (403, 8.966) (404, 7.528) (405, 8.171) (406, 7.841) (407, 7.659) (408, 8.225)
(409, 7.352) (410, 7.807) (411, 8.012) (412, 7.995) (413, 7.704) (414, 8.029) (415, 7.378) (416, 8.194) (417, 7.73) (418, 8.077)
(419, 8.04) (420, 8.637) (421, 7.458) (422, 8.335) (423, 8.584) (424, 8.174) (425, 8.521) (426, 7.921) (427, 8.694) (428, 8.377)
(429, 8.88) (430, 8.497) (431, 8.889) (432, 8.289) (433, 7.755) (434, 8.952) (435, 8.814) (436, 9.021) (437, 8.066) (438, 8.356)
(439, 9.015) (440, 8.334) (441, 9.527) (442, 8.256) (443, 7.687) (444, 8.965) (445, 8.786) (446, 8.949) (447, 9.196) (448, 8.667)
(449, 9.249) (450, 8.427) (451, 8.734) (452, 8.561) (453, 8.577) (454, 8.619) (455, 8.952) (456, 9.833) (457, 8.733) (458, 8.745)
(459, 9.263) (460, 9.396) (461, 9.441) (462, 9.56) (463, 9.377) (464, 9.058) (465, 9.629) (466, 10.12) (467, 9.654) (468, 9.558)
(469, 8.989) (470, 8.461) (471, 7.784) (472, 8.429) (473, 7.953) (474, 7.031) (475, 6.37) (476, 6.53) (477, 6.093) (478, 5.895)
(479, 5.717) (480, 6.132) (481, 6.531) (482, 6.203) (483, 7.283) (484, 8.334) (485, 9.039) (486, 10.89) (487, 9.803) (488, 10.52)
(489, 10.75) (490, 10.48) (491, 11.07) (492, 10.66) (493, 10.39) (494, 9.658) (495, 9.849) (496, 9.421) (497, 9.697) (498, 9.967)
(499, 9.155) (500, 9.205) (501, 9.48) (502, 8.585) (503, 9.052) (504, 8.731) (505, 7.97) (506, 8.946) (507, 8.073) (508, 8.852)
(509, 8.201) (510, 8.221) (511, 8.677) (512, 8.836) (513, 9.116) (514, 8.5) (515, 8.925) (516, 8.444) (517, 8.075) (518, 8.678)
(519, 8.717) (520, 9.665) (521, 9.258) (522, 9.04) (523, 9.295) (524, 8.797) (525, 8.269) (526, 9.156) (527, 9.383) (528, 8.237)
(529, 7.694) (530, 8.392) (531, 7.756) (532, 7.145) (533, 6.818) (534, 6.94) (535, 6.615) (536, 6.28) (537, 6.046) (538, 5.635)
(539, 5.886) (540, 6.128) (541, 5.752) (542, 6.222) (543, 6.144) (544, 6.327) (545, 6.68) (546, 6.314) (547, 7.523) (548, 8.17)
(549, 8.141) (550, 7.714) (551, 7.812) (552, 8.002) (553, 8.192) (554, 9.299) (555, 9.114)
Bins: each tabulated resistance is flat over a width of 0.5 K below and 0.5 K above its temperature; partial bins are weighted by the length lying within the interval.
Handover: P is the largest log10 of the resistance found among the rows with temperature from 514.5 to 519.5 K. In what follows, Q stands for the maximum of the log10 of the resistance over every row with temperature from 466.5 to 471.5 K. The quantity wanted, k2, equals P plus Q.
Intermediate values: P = 0.95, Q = 0.985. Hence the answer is 1.94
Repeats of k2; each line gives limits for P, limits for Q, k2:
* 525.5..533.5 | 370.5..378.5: 1.83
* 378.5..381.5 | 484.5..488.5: 1.91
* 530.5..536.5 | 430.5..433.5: 1.84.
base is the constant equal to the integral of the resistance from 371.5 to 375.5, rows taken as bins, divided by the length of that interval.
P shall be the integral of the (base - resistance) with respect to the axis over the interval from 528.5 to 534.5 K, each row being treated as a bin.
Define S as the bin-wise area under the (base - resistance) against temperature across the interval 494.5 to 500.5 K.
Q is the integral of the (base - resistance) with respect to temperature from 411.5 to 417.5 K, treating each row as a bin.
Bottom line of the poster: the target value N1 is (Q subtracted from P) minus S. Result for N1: 17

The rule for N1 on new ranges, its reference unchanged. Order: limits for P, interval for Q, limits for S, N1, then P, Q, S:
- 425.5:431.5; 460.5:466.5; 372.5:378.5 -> 6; -8.9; -15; 0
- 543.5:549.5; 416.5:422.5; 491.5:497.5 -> 22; -0.8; -6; -17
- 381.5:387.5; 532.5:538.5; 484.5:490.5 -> 12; -3.5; 4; -19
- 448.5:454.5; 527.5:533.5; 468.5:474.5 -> 0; -9.8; -4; -6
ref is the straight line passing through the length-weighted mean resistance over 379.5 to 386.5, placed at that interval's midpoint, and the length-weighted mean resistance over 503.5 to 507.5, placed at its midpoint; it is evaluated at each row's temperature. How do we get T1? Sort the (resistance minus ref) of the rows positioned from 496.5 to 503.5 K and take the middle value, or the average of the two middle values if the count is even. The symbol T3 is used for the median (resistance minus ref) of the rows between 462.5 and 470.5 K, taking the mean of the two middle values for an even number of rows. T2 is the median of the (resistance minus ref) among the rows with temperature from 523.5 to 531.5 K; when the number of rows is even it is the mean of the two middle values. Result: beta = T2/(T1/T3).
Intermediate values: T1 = 0.8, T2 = -0.3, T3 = 1.3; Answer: -0.4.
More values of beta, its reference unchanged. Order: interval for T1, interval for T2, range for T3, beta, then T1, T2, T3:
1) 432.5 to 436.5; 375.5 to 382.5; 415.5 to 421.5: -0.1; 1.0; -0.4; 0.2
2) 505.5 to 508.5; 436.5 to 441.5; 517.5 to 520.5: 0.2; 0.4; 0.4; 0.2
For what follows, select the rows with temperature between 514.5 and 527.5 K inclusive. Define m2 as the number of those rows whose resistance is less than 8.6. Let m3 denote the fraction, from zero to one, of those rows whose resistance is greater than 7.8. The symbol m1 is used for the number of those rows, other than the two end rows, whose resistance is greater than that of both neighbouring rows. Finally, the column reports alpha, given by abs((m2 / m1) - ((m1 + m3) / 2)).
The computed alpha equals 0.0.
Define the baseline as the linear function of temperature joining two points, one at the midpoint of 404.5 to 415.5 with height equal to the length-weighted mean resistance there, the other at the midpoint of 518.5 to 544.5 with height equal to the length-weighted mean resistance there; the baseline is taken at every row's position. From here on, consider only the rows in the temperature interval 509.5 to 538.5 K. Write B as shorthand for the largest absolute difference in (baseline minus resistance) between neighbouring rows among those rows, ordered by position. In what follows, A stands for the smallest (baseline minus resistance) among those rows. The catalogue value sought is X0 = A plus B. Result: -1.0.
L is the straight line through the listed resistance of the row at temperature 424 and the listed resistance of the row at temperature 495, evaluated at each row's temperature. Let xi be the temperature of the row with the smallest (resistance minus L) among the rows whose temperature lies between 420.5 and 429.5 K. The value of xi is 421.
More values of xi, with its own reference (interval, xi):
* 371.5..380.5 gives 374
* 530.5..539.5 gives 538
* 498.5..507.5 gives 505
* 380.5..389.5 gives 388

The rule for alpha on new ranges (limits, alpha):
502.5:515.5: 0.3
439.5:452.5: 2.0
